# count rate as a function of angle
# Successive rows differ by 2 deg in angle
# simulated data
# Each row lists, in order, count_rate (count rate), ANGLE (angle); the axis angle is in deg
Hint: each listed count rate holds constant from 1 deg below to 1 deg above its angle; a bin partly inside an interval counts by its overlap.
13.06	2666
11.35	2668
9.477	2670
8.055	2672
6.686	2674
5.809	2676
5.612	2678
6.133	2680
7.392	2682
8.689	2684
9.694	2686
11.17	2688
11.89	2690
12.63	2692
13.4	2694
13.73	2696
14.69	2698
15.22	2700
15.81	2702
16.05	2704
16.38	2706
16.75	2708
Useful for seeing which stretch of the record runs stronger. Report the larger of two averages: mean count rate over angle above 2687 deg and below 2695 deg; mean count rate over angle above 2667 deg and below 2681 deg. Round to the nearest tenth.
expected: 12.3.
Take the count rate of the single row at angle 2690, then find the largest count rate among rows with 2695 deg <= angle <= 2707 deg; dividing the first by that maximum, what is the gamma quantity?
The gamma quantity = 0.7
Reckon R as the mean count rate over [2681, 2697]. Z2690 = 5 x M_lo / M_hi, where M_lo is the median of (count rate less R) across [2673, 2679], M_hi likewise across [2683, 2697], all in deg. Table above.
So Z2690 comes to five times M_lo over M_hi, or -32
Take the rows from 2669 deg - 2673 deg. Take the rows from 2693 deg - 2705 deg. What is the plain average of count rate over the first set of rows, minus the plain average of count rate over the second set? -6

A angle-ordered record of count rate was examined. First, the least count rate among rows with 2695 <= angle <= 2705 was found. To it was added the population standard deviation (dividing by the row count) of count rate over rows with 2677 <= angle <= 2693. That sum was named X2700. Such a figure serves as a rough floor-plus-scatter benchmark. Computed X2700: 16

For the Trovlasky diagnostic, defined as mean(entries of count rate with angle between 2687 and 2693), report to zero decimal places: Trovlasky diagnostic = 12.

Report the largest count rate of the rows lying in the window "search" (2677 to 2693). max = 12.63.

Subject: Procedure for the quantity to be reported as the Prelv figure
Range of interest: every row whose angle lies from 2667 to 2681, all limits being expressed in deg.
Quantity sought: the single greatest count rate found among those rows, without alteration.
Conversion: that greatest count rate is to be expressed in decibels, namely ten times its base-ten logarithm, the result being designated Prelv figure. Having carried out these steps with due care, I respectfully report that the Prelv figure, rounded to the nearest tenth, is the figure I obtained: 10.5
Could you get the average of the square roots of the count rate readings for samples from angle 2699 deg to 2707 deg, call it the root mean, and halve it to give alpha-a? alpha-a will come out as 1.99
